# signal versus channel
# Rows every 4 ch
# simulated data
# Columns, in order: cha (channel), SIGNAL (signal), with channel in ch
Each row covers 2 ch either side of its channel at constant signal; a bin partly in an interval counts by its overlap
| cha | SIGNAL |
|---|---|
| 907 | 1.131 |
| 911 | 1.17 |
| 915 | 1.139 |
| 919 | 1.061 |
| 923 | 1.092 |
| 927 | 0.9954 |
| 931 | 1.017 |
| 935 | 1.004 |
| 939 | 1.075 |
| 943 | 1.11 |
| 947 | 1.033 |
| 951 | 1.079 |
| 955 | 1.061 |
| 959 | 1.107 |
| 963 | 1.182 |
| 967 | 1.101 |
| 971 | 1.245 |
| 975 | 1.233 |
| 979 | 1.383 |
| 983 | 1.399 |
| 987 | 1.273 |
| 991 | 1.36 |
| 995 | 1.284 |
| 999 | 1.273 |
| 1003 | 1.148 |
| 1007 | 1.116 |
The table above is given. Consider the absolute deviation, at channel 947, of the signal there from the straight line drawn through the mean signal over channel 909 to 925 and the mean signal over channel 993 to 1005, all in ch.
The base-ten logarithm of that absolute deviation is -0.90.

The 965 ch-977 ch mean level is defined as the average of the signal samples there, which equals 1.19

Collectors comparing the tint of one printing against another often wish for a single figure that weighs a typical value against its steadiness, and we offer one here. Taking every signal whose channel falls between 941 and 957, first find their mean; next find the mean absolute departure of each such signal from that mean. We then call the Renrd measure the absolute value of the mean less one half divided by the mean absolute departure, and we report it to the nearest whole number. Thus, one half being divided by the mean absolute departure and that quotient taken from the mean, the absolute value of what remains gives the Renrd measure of 20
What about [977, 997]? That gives 9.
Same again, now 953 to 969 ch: 13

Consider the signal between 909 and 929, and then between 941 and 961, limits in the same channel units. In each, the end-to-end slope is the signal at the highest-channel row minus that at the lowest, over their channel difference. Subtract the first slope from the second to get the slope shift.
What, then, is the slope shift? 0.0107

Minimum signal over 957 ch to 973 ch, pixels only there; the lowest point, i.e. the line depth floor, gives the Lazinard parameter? 1.101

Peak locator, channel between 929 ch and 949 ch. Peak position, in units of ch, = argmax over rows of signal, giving 943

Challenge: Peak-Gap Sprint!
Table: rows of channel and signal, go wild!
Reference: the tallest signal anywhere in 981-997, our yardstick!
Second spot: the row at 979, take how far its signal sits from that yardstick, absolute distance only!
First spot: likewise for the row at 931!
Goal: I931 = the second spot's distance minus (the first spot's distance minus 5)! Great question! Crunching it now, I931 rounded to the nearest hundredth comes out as 4.63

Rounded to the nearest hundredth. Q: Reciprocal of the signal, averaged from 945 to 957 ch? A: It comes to 0.95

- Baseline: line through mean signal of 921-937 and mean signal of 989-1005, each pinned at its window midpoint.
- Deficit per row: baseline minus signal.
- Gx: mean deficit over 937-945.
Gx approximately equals -0.023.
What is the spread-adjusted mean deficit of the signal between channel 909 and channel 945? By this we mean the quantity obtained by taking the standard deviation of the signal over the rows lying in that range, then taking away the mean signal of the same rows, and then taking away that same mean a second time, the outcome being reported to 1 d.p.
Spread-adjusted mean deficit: -2.1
